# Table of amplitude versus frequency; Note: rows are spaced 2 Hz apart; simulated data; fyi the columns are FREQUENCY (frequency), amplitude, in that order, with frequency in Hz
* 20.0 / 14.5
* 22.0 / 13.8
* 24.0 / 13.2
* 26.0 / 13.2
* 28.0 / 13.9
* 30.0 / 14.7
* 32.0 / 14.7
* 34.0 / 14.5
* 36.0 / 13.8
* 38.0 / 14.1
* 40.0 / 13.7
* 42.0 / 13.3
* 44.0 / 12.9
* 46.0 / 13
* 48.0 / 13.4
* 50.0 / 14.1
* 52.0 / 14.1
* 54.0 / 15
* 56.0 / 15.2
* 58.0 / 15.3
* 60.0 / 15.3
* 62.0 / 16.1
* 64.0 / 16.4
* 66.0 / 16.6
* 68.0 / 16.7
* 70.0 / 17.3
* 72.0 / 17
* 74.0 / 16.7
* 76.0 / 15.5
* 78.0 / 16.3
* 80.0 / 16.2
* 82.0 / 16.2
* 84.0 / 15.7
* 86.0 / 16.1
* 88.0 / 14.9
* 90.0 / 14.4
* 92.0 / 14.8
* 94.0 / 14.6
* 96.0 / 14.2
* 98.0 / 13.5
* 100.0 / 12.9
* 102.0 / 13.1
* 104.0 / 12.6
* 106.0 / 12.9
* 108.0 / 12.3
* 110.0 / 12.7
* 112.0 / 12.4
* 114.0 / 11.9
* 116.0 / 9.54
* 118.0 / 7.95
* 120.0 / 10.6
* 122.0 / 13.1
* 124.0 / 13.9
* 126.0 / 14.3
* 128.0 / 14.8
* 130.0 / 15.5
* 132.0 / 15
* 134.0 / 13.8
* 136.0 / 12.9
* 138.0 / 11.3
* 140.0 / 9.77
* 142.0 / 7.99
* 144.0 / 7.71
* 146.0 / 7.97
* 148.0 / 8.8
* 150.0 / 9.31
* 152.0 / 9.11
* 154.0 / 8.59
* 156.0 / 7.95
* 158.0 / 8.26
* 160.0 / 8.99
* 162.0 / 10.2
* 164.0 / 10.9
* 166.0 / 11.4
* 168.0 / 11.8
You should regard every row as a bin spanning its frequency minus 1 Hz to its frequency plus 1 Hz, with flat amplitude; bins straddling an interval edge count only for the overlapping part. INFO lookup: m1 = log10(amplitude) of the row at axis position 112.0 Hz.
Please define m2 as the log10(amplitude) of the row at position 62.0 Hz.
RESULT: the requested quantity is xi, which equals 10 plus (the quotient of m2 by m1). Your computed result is 11.1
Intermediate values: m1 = 1.09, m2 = 1.21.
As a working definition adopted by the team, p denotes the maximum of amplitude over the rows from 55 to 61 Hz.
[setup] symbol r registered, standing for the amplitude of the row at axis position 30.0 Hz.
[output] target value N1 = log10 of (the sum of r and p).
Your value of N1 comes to 1.48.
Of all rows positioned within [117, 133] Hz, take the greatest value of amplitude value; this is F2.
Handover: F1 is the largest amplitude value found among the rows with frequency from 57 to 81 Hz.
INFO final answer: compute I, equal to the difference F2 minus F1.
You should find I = -1.8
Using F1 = 17.3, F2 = 15.5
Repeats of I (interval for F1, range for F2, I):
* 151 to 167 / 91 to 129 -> 3.4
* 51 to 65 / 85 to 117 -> -0.3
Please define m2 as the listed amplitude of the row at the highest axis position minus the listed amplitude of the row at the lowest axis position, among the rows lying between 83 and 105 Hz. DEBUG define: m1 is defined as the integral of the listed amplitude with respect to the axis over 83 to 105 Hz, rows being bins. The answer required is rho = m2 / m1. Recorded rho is -0.010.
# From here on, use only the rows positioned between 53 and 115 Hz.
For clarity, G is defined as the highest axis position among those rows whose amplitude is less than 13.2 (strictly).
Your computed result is 114.0 Hz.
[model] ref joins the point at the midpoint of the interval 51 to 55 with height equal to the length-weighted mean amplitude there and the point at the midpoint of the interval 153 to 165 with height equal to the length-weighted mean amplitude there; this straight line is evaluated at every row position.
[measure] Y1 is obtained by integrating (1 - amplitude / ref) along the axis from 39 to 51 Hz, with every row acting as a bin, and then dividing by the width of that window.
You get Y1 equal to 0.10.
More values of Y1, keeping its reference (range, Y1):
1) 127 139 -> -0.32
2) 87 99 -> -0.15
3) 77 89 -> -0.22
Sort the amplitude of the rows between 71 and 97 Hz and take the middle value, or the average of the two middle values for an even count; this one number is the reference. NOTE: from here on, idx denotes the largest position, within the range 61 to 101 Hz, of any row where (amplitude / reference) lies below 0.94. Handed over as 100.0 Hz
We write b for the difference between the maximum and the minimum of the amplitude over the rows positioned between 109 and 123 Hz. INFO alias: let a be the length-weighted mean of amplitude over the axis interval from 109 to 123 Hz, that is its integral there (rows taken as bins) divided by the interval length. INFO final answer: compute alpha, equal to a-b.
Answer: 6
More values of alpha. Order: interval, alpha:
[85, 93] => 13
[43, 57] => 12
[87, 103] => 12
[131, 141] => 7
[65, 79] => 15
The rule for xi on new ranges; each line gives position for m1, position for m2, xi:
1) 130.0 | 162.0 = 10.8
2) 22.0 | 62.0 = 11.1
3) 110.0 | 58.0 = 11.1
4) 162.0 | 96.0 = 11.1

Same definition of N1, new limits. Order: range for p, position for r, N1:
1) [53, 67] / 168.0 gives 1.45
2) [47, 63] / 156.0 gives 1.38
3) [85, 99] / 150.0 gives 1.41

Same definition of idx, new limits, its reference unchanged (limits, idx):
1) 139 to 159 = 158.0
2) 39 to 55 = 52.0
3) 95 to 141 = 140.0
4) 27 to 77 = 52.0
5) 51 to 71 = 52.0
